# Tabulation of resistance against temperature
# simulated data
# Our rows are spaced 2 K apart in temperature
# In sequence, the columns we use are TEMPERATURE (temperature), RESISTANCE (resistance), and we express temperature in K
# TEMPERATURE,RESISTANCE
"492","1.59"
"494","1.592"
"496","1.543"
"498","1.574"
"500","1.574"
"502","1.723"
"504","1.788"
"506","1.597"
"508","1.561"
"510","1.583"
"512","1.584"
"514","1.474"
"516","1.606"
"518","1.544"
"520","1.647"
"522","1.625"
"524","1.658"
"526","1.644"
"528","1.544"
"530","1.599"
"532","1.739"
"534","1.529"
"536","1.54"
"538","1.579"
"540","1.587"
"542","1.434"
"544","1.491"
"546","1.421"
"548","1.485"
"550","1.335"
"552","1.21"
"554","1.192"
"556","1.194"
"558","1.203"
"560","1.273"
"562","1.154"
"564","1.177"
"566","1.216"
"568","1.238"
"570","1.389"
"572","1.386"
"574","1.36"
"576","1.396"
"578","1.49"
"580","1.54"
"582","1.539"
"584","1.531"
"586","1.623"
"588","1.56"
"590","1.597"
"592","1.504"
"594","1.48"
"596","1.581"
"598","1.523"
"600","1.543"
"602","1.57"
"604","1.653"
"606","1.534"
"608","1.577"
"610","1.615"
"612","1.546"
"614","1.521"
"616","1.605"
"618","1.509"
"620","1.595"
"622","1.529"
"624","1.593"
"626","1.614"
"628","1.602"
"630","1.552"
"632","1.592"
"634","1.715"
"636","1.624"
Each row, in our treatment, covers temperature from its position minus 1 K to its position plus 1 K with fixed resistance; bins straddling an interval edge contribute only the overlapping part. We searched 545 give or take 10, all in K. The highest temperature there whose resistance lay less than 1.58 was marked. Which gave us 554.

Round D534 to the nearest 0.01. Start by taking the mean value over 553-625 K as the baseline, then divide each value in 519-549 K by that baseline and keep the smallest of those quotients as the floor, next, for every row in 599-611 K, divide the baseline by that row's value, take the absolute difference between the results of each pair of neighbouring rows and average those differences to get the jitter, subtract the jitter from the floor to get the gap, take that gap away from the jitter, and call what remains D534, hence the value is -0.90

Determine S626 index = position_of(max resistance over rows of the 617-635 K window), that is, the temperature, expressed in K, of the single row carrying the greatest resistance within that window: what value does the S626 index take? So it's 634 K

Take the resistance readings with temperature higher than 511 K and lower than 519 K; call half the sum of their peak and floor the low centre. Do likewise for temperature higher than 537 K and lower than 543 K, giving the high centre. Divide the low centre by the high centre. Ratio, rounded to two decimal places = 1.02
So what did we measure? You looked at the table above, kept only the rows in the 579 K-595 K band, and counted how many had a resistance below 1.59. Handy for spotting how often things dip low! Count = 6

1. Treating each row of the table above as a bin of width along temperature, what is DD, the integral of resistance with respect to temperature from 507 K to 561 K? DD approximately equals 81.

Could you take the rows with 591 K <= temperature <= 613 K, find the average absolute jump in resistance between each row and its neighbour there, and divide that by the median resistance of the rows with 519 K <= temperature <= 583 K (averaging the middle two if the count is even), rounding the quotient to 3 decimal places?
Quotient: 0.040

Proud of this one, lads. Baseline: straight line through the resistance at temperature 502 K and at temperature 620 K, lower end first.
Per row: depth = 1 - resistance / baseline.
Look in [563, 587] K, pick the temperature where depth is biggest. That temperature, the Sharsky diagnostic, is 564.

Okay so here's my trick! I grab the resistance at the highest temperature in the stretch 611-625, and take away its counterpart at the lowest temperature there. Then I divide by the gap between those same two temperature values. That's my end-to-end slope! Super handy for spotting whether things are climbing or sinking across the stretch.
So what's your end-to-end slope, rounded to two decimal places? 0.00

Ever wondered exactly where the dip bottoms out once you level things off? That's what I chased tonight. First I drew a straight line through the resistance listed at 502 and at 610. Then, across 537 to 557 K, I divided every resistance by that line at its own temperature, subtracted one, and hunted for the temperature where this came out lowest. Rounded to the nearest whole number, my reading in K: 554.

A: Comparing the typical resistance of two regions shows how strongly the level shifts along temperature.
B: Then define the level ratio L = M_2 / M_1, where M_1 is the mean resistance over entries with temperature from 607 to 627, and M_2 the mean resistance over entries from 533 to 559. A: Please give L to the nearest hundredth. 0.89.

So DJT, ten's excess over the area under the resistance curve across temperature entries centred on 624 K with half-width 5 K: -5.87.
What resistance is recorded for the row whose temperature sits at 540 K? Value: 1.587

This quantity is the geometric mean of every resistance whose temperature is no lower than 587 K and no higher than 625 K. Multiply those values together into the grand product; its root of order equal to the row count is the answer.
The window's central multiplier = 1.56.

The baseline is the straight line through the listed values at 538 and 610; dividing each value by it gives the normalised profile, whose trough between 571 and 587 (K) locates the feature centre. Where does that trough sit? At 574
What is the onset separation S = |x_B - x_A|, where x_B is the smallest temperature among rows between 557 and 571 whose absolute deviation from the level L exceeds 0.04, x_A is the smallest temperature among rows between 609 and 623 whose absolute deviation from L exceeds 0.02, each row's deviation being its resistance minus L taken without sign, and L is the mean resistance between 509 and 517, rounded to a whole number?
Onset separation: 52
